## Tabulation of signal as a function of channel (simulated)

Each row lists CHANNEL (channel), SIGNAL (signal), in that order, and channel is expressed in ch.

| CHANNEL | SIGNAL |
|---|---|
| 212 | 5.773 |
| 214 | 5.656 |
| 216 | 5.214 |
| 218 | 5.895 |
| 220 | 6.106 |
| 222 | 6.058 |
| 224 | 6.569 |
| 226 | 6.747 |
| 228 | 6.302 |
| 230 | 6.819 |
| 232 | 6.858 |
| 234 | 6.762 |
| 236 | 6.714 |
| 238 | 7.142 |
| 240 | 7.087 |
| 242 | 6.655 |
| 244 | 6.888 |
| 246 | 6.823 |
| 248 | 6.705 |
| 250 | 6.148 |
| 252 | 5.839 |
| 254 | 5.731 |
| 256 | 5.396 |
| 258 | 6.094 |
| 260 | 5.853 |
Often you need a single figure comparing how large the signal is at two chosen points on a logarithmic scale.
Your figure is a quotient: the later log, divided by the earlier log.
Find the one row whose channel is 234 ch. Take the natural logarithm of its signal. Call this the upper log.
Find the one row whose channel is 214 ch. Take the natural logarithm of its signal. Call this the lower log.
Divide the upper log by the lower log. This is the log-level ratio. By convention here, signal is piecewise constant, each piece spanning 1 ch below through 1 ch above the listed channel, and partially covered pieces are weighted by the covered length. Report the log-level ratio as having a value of 1.10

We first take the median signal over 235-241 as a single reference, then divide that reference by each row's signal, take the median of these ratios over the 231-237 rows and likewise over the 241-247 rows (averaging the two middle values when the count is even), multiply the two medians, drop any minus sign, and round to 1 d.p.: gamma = 1.1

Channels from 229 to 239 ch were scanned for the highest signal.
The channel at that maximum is 238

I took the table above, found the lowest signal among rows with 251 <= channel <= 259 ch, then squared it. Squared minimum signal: 29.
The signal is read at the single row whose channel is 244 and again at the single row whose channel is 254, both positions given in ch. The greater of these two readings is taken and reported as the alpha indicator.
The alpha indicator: 6.89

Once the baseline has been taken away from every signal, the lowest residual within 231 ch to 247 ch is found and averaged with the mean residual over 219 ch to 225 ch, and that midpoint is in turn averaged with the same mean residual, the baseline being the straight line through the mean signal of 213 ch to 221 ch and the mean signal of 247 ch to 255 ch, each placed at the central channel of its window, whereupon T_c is 0.52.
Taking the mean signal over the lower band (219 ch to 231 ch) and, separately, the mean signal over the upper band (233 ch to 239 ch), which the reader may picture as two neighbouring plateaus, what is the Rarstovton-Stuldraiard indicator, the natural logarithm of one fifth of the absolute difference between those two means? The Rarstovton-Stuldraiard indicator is -2.4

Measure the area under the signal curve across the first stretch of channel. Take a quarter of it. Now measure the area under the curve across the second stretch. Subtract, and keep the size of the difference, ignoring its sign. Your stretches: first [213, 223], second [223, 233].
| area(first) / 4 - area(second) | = 52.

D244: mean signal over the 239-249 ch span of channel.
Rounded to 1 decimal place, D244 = 6.8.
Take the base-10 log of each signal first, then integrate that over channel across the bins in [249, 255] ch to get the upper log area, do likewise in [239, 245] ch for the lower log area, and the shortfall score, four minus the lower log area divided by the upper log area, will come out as 2.91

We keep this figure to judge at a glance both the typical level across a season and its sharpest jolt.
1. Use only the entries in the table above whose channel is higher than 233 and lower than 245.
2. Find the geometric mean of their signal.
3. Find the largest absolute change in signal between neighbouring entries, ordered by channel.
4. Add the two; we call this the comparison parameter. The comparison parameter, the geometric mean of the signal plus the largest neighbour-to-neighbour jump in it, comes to 7.30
